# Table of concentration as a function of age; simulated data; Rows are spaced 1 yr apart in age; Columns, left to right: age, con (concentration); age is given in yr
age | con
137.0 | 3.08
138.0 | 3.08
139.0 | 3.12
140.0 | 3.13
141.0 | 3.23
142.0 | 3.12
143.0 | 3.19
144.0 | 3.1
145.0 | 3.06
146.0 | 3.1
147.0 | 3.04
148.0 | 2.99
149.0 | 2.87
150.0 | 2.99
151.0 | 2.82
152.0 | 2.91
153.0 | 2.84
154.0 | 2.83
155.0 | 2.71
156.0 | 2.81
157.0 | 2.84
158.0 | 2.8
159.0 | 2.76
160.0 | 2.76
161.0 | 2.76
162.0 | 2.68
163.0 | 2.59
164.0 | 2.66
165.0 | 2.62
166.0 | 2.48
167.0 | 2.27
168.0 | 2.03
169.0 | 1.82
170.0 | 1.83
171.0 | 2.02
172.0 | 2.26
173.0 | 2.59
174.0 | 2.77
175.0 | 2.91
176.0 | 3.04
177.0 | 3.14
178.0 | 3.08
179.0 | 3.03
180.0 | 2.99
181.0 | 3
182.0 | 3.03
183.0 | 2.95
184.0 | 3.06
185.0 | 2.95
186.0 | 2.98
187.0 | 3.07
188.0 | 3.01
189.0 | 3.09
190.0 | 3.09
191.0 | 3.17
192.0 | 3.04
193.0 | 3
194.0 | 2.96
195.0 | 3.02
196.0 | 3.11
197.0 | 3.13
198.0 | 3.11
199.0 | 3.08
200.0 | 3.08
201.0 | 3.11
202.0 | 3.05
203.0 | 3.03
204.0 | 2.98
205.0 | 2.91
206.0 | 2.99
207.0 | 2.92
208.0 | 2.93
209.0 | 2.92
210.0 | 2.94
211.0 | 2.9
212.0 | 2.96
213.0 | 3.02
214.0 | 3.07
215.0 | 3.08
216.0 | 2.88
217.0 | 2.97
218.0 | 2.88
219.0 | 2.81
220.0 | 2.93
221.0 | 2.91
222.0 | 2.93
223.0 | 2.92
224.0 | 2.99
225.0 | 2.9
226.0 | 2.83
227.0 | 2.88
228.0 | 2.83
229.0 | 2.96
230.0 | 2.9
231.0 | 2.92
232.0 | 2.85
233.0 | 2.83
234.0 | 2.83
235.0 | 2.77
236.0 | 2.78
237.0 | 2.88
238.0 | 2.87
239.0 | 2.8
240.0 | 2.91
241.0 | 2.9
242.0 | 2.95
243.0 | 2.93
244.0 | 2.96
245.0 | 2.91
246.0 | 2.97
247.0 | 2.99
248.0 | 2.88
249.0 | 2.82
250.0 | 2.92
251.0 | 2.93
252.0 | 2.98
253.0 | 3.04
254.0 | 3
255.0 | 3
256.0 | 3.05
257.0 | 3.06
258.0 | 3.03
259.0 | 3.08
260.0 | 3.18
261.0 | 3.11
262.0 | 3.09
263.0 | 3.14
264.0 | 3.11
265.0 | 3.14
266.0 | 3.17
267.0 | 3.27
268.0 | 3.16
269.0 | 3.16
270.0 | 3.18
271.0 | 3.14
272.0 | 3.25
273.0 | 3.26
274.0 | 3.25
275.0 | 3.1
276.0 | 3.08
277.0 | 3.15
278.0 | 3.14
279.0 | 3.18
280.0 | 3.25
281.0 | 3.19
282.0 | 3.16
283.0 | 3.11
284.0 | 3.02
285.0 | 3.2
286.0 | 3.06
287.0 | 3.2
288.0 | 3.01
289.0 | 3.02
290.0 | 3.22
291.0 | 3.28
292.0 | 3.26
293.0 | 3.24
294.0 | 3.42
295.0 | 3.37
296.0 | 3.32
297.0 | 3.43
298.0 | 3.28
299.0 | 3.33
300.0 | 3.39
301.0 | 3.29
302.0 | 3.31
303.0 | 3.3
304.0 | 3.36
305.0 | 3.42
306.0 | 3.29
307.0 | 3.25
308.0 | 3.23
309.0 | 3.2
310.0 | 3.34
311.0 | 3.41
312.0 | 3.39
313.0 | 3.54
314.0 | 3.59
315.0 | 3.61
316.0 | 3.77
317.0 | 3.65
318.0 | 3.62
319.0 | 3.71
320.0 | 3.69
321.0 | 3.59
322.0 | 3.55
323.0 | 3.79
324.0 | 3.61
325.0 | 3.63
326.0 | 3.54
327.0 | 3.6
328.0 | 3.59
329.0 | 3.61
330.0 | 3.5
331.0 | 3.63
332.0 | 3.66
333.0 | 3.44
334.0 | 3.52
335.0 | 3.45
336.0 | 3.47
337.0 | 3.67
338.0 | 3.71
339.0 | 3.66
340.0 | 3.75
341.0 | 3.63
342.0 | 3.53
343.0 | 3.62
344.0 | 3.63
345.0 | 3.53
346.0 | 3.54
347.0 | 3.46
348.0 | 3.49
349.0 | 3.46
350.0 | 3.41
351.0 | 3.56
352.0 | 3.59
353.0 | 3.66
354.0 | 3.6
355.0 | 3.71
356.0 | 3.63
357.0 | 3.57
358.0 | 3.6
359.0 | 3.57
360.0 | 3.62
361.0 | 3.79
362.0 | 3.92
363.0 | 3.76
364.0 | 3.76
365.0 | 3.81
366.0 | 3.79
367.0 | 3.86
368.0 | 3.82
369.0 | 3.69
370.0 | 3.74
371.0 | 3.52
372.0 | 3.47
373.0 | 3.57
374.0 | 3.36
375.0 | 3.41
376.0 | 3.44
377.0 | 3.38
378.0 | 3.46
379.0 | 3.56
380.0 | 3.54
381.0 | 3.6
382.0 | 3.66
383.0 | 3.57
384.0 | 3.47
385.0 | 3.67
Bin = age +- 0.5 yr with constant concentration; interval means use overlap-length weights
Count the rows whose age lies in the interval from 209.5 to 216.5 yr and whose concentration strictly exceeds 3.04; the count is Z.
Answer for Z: 2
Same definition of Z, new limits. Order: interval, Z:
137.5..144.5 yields 7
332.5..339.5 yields 7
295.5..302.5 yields 7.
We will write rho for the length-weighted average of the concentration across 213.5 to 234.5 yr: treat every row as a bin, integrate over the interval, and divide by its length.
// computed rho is 2.9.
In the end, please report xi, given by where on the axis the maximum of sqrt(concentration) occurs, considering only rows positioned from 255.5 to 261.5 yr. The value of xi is 260.0 yr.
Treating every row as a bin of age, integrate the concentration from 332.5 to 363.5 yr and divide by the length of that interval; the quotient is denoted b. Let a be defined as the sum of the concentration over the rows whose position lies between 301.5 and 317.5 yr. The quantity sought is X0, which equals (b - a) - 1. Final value -52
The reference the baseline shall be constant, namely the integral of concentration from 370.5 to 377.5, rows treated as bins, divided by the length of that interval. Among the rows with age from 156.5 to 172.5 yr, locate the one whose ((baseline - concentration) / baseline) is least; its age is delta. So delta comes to 157.0 yr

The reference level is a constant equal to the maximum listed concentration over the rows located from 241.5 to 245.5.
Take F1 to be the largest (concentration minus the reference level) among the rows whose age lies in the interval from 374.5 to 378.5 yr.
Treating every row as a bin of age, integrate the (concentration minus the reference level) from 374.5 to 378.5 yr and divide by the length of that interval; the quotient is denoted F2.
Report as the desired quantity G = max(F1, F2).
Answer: 0.5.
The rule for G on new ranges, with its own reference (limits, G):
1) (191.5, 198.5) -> 0.2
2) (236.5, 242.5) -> 0.0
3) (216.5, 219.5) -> 0.0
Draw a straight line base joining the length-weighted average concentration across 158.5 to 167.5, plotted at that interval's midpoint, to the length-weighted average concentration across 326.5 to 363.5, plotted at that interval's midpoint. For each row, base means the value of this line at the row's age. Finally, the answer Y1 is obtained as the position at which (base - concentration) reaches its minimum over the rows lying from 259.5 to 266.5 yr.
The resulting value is 260.0 yr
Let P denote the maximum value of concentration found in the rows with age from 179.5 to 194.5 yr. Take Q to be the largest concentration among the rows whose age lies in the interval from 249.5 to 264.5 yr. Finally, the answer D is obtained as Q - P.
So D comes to 0.0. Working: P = 3.17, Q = 3.18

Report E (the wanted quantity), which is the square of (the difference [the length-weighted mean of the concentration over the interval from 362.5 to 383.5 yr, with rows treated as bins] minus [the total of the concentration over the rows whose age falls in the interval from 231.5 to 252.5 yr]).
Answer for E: 3255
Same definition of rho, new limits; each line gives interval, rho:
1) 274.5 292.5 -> 3.1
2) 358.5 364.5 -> 3.7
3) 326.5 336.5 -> 3.5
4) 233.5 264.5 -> 3.0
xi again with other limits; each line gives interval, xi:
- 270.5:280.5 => 273.0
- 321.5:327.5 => 323.0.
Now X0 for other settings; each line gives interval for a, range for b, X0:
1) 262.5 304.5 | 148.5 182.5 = -133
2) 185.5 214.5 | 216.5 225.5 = -86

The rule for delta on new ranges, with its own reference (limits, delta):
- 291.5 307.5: 297.0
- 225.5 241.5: 229.0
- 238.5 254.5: 253.0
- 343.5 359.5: 355.0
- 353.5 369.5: 362.0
